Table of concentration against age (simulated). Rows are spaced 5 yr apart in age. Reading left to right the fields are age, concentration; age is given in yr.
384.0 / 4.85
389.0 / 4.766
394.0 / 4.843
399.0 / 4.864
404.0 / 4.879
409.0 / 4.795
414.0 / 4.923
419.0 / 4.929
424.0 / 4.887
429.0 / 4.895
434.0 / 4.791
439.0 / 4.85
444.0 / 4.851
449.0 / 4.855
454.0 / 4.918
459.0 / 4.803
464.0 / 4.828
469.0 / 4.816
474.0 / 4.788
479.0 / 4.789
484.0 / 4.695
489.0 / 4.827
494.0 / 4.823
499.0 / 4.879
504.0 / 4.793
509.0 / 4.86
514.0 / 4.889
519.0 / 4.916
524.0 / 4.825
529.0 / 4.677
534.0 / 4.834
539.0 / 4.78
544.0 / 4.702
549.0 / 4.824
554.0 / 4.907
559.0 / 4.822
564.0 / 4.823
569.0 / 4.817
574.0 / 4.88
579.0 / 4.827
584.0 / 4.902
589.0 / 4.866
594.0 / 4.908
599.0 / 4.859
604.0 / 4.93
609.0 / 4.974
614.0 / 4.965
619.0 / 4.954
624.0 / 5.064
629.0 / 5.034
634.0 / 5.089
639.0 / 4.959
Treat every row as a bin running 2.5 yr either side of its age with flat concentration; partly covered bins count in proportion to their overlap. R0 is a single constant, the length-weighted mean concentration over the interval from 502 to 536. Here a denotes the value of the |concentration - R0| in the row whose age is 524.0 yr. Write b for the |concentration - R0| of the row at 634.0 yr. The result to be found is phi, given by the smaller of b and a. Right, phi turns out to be 0.003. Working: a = 0.003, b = 0.261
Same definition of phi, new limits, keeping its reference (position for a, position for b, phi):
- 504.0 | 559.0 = 0.006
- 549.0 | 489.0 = 0.001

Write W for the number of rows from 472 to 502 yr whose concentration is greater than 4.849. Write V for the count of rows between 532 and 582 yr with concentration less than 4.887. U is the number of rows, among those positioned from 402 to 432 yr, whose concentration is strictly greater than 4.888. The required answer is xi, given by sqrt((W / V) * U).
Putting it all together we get 0.6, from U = 3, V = 9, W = 1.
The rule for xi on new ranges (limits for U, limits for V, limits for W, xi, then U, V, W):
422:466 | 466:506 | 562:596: 1.0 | 2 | 8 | 4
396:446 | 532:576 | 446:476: 0.9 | 3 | 8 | 2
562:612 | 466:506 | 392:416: 1.2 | 4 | 8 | 3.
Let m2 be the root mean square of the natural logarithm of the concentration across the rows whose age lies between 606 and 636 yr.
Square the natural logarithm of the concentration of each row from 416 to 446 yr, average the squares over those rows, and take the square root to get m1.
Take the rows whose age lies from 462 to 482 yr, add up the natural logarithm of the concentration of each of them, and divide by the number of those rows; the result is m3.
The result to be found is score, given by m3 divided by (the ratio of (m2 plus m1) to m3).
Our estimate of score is 0.771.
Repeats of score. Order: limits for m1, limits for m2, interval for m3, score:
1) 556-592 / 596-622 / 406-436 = 0.789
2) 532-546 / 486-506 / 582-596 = 0.803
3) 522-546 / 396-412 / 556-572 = 0.788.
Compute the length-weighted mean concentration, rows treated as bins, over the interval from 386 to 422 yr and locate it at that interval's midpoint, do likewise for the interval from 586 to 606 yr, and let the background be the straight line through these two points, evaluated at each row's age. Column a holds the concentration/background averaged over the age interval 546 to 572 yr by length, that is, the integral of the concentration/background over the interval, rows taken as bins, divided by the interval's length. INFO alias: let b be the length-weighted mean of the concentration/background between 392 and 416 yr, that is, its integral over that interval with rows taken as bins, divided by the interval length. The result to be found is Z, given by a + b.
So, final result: 1.99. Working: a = 0.99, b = 1.00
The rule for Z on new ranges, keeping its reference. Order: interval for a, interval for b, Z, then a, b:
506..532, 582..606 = 1.99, 0.99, 1.00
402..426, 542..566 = 1.99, 1.00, 0.99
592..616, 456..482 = 1.99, 1.01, 0.99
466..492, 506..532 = 1.97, 0.98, 0.99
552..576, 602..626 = 2.01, 0.99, 1.02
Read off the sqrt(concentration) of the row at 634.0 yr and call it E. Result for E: 2.26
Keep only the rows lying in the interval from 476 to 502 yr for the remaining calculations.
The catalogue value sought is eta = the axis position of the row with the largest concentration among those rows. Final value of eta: 499.0 yr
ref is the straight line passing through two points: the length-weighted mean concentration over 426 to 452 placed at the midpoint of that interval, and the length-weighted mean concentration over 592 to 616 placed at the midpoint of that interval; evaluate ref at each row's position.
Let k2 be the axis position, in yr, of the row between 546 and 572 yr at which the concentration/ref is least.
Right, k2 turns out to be 569.0 yr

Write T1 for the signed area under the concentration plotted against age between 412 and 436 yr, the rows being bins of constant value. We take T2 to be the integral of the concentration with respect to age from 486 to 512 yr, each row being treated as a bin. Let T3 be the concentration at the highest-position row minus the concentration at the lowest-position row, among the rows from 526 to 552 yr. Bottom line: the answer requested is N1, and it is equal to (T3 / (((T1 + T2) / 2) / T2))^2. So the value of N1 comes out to 0.023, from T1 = 117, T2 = 125.7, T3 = 0.15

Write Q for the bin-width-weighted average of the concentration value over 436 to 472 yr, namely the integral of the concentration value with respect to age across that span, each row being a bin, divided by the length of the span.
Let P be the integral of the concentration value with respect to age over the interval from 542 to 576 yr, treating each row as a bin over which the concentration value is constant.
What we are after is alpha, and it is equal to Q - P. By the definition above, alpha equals -159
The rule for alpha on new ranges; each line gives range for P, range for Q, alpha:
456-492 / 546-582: -168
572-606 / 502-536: -161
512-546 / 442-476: -158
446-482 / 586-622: -169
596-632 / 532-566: -174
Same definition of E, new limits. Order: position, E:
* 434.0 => 2.19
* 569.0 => 2.19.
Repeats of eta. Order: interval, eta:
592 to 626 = 624.0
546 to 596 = 594.0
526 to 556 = 554.0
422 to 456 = 454.0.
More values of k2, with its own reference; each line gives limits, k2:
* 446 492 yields 484.0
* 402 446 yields 434.0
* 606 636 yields 619.0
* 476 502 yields 484.0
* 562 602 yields 569.0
